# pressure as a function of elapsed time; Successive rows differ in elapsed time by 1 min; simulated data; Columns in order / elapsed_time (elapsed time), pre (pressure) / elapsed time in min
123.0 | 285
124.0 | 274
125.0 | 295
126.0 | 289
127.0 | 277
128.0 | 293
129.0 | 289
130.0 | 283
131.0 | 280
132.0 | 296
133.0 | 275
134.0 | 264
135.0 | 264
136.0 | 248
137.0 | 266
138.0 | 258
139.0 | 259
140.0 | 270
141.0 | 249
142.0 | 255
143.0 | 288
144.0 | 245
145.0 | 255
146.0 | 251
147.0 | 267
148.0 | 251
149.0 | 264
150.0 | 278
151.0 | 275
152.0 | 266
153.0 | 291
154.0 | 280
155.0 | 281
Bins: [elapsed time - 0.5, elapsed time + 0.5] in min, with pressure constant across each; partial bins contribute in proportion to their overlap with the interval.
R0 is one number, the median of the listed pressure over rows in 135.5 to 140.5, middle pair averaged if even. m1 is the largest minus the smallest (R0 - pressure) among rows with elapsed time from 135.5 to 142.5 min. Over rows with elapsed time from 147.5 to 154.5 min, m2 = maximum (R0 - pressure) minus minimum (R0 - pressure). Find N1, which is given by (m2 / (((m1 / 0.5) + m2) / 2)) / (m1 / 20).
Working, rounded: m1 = 22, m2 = 40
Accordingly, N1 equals 0.9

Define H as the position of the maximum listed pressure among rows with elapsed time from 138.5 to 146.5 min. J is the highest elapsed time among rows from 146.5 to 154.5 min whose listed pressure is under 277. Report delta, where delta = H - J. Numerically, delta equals -9 min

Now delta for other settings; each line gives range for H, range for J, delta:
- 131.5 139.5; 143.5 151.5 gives -19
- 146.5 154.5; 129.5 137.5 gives 16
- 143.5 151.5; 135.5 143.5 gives 8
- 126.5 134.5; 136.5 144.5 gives -12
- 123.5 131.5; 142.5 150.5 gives -24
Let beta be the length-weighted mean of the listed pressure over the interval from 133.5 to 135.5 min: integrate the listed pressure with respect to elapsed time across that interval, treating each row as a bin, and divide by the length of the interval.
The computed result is 264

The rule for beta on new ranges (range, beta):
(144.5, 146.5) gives 253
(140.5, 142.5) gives 252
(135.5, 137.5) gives 257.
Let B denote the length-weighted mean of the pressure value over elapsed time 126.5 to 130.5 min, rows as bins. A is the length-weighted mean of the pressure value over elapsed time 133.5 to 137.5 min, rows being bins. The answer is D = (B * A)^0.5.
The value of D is 273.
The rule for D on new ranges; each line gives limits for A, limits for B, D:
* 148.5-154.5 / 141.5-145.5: 268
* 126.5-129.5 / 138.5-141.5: 272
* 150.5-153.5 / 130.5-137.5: 274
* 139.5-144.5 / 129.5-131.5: 271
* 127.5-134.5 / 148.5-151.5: 278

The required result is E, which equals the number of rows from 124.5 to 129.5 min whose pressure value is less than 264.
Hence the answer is 0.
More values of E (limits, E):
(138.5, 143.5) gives 3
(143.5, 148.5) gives 4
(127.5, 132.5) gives 0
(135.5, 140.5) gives 3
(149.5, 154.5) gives 0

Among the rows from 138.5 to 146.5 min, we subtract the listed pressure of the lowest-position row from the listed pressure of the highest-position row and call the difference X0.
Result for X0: -8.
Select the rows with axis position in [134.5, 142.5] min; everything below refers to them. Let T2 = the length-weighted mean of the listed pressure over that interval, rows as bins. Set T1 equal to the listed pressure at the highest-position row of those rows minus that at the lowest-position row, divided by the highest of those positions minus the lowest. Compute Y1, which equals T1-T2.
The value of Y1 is -260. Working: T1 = -1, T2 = 259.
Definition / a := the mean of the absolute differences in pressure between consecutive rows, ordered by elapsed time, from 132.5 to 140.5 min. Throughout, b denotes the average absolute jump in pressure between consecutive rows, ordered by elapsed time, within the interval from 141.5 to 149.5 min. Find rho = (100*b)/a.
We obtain 208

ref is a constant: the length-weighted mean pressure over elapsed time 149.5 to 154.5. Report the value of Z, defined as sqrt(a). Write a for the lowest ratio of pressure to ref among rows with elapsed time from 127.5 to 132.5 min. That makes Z 1.00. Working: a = 1.01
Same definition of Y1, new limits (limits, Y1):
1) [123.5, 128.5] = -281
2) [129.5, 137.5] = -274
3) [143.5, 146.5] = -247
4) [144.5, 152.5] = -262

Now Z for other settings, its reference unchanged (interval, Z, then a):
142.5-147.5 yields 0.94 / 0.88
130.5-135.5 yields 0.97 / 0.95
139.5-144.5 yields 0.94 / 0.88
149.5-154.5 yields 0.98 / 0.96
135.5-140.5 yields 0.94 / 0.89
